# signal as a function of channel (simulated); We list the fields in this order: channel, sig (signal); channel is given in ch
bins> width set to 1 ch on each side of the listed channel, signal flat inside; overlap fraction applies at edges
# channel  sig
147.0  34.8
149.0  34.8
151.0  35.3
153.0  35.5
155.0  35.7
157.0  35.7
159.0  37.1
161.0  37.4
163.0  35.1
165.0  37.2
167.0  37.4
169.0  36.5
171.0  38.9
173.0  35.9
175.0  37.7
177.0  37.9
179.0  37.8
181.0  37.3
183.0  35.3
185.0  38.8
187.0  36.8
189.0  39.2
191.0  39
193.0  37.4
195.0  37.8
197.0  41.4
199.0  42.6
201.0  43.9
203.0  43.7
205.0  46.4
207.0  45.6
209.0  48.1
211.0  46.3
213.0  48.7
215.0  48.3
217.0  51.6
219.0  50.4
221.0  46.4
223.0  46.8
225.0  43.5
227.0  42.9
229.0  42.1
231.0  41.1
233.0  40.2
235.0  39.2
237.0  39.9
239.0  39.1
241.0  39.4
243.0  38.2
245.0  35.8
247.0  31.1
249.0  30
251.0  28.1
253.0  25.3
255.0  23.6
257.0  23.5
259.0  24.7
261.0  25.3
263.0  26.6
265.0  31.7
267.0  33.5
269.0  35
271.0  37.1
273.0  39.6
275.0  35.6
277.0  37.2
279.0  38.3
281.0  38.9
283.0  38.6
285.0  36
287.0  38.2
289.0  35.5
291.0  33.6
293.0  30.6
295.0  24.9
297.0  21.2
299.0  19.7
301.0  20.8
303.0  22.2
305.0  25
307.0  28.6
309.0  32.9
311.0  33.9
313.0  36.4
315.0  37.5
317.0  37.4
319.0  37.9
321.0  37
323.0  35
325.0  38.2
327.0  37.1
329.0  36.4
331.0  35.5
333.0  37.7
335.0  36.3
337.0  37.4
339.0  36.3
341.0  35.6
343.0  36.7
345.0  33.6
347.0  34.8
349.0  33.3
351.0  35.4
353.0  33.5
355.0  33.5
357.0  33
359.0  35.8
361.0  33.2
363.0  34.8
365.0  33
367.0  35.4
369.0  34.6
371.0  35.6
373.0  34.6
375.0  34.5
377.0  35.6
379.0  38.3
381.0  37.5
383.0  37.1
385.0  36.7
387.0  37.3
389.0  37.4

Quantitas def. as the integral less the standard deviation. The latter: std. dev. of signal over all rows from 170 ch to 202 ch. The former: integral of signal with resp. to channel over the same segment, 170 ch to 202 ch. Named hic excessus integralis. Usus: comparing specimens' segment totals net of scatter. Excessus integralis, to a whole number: 1233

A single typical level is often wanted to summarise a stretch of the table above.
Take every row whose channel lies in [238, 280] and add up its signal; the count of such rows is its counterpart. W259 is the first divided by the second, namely 32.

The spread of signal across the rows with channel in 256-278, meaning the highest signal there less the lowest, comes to 16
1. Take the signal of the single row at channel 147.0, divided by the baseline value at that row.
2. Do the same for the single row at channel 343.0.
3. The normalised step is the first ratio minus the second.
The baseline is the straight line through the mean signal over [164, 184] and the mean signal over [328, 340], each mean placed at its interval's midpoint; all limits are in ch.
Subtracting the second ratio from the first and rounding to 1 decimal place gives -0.1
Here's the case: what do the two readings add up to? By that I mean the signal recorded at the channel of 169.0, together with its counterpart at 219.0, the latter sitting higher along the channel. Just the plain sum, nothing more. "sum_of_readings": 87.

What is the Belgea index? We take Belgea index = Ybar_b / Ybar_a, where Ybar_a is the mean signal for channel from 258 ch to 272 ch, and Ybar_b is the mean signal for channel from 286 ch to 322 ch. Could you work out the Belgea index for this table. 1.01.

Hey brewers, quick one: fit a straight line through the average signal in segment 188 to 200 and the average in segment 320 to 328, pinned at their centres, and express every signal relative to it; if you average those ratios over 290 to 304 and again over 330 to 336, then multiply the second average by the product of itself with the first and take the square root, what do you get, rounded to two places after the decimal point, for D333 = 0.81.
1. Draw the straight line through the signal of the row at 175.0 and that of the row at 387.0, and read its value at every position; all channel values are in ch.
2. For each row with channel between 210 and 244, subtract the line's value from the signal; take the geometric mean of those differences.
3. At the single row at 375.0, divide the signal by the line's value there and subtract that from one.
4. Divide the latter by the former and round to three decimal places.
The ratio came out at 0.017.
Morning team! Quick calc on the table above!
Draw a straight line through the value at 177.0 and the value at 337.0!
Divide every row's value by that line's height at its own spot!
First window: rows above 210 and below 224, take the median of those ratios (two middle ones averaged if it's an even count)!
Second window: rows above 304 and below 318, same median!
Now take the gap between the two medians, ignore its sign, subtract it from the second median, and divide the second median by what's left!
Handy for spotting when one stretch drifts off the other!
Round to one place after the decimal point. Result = 1.7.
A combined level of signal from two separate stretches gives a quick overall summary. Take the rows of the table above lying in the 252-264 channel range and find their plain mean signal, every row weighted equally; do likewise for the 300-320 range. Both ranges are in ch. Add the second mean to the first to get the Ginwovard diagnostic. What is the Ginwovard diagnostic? 56.1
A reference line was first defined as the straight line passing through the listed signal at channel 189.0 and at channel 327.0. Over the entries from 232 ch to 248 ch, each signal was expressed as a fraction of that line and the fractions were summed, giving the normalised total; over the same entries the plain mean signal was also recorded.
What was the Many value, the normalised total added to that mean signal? 46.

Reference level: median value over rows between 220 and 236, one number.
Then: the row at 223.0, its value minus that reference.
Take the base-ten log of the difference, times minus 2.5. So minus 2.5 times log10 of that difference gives -1.6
